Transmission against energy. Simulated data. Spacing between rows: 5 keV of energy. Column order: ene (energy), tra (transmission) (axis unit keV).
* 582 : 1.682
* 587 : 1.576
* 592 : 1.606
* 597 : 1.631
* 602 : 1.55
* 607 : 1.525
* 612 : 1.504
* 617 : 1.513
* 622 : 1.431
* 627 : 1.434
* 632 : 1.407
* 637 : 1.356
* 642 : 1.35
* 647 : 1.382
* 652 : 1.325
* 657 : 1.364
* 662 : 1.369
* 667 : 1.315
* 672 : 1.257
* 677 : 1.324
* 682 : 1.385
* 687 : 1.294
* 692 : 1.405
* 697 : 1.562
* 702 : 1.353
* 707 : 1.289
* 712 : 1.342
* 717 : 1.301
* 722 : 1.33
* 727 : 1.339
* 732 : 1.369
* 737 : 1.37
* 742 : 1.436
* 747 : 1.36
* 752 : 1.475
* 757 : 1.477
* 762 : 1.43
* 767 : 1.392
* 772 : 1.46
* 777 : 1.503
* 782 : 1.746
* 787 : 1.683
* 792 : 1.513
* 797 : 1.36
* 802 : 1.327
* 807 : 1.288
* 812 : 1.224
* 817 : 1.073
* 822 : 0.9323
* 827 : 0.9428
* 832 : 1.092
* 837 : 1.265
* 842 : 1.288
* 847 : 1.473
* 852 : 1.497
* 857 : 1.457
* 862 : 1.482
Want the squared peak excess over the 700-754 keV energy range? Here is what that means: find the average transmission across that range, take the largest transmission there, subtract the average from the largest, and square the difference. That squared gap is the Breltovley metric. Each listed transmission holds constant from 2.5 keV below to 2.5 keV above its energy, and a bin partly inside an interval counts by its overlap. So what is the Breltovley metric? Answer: 0.01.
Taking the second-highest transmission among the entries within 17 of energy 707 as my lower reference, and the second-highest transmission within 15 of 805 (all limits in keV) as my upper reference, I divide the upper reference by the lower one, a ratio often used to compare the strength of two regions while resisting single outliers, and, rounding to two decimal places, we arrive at 0.97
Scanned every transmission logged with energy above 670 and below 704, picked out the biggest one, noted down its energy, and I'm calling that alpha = 697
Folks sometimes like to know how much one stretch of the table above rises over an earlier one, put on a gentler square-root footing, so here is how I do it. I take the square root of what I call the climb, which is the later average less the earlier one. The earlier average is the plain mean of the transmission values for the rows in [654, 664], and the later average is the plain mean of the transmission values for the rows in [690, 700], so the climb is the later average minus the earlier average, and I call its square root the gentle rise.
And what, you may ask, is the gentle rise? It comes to 0.3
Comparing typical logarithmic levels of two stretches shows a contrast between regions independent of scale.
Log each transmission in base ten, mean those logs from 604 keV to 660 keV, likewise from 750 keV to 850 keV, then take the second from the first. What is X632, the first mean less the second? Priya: 0.03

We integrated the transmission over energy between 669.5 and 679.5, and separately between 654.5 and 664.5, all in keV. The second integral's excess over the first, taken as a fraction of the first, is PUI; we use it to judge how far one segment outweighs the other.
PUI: 0.06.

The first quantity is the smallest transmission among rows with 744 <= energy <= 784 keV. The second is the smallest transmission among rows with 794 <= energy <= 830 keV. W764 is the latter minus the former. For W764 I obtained -0.43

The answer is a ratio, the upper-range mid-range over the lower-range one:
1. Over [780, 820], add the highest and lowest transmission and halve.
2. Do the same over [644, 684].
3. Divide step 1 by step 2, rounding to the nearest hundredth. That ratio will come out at 1.07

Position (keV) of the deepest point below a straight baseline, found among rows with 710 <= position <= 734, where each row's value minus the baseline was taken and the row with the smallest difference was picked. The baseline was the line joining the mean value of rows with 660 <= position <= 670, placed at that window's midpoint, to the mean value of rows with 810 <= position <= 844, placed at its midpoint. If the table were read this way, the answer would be 717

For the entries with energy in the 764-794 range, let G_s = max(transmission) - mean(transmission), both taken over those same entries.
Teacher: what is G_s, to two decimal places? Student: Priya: 0.20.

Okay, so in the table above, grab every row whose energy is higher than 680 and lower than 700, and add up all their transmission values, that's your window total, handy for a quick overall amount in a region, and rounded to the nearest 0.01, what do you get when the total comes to 5.65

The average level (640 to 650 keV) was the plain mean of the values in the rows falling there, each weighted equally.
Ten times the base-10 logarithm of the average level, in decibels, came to 1.35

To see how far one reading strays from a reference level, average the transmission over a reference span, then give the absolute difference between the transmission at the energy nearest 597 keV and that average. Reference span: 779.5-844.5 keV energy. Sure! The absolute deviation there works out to 0.34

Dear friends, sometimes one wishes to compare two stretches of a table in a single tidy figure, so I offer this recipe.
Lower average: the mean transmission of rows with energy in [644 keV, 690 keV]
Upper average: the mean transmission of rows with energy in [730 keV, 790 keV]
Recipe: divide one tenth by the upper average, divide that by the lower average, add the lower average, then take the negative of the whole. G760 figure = -1.39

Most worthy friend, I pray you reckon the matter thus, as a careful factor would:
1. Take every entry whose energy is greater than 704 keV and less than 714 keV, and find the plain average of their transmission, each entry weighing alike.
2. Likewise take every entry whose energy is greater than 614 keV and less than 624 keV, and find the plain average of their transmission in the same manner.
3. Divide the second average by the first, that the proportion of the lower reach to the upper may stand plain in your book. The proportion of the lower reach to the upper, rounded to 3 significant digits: 1.12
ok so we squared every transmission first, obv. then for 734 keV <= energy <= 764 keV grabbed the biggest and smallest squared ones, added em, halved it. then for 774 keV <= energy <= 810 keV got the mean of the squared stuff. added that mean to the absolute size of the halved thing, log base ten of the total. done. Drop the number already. 0.63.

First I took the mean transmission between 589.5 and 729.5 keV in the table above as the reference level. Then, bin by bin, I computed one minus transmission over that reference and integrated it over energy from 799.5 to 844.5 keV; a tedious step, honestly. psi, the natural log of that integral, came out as 2.1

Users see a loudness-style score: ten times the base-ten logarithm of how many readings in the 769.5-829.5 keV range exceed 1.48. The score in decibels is 6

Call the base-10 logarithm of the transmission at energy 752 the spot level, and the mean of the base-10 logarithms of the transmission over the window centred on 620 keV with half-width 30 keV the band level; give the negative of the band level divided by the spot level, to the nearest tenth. -1.0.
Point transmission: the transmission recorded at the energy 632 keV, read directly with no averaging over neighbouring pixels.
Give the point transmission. 1.407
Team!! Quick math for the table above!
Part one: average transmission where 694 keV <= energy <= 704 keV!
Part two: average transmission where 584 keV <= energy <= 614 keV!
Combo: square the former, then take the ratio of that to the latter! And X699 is 1.36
